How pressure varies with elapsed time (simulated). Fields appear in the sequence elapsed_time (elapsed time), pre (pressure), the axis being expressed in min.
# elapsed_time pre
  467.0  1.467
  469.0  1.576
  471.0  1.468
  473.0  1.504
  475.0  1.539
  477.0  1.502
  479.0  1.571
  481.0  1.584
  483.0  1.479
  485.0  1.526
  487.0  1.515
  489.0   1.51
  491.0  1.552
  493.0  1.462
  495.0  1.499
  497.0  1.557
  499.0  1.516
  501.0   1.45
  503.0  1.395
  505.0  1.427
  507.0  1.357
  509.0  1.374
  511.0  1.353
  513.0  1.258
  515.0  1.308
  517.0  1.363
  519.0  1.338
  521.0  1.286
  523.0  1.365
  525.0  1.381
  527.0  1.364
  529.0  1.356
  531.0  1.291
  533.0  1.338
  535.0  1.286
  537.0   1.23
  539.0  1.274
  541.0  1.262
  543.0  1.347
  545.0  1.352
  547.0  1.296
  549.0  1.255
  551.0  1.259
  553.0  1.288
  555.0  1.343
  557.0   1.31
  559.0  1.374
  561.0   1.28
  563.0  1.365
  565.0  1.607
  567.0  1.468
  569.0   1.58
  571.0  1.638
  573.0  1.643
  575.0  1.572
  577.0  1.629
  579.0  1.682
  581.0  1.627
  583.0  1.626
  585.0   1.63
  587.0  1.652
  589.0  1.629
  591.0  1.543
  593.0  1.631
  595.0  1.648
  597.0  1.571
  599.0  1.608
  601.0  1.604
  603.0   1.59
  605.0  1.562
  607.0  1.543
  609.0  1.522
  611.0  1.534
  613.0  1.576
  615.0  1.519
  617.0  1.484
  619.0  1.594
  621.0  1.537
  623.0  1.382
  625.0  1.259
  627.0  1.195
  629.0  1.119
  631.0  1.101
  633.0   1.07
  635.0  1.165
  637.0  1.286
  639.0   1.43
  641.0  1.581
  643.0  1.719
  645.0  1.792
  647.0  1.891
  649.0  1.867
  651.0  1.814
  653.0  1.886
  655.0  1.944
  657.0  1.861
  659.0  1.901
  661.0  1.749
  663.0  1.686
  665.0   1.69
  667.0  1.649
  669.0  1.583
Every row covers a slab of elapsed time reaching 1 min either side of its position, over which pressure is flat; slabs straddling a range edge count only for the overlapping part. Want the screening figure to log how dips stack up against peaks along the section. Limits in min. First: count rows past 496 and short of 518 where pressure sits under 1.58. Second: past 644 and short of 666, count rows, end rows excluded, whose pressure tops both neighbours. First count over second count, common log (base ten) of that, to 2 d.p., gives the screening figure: 0.56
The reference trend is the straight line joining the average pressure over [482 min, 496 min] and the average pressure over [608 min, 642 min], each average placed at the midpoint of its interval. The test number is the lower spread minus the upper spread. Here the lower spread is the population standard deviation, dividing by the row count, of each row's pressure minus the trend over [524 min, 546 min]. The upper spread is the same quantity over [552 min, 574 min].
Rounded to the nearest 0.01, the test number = -0.10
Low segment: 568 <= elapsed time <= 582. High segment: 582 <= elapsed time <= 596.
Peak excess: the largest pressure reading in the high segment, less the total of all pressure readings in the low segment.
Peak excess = -9.72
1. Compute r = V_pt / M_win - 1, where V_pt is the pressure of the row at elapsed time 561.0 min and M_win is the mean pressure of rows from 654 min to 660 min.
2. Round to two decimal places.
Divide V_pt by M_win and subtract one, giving -0.33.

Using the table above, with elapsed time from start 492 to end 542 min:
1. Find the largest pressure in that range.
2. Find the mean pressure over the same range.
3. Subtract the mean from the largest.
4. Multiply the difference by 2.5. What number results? 0.48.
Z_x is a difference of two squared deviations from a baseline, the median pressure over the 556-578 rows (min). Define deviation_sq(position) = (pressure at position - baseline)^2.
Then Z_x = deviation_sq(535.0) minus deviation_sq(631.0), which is -0.14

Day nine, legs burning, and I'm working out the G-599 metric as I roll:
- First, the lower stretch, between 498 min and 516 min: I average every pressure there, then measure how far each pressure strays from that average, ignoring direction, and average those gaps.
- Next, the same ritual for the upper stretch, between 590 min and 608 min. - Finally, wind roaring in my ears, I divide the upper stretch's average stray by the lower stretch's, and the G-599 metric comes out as 0.5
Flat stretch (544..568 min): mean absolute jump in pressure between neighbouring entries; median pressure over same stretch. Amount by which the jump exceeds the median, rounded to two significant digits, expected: -1.2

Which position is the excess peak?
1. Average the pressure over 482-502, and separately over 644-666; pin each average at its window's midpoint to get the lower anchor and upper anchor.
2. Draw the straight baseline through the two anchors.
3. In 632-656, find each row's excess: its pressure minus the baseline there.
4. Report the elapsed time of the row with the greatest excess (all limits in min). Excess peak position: 655.0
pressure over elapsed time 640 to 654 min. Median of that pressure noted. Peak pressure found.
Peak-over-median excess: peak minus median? 0.077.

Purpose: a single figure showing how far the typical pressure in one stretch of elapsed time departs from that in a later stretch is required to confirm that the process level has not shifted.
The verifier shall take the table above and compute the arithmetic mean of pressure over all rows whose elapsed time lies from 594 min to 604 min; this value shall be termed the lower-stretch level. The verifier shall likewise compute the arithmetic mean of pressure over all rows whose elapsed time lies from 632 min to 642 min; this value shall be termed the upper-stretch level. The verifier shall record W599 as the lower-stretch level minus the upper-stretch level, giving 0.3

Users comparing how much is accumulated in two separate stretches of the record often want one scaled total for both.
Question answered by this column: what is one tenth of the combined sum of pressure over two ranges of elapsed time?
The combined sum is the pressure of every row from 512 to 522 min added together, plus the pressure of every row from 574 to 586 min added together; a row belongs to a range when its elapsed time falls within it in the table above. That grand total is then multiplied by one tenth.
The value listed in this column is 1.63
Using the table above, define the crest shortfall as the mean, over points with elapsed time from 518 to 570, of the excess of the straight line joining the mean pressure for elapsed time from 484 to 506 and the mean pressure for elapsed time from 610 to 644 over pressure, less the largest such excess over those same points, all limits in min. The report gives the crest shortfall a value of -0.12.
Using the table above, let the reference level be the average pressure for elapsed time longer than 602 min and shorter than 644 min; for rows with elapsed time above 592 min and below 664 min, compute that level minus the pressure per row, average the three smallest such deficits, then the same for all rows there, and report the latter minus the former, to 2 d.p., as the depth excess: 0.35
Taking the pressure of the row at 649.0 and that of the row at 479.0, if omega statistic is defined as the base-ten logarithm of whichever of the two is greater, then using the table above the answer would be 0.27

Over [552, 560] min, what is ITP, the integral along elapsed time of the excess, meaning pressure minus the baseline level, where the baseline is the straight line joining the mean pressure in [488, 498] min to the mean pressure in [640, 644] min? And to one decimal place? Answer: -2.0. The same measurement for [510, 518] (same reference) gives -1.7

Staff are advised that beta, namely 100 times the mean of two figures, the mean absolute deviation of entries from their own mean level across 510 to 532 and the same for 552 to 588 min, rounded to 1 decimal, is 8.4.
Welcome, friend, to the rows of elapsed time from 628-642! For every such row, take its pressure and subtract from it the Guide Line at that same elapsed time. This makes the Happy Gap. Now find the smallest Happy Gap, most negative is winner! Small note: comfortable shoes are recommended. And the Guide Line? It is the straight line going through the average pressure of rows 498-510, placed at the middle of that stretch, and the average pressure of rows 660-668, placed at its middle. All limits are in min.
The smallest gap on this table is -0.57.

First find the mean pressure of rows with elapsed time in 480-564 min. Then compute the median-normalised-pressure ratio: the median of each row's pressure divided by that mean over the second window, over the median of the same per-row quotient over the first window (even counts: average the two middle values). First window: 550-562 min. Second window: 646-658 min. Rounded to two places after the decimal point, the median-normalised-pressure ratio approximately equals 1.44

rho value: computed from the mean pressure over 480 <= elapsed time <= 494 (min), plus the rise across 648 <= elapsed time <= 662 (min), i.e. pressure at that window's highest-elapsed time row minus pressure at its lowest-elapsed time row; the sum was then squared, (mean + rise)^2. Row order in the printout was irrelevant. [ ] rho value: 2.0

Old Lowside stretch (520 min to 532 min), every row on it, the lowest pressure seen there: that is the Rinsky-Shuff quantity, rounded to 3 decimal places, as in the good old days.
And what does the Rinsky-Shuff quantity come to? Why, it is 1.286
